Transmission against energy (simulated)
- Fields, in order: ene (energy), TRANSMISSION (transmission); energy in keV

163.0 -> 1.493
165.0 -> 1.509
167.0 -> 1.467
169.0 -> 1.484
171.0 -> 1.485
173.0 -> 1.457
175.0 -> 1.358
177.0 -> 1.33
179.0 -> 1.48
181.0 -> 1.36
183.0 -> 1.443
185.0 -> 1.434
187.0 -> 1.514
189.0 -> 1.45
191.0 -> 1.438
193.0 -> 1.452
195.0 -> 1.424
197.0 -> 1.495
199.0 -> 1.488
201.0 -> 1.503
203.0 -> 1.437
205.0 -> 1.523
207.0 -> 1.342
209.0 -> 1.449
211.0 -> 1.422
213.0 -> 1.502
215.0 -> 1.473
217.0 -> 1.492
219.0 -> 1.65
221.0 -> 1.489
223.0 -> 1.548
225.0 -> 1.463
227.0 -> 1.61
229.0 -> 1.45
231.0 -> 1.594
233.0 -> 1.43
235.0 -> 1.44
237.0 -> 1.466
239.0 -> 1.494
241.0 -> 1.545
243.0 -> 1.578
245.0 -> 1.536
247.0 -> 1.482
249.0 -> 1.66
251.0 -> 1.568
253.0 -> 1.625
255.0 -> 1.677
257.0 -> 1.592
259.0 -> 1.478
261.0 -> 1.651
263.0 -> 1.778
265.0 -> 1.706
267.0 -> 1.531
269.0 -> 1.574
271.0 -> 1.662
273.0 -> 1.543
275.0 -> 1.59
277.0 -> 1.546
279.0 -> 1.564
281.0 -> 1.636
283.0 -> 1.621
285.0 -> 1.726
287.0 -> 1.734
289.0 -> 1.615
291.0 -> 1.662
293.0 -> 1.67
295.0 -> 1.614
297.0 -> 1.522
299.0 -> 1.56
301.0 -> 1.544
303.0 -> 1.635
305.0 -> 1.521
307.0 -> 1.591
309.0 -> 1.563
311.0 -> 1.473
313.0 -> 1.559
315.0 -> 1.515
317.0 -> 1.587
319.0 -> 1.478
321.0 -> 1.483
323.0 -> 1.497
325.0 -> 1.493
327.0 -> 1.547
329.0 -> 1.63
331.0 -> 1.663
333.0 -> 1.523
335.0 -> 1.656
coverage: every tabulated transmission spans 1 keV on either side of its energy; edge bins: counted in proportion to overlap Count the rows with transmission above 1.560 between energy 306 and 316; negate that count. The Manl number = -2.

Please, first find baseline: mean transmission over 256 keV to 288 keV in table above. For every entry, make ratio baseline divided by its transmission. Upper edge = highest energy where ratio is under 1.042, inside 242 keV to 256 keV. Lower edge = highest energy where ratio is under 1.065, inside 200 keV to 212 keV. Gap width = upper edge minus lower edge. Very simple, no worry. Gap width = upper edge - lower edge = 50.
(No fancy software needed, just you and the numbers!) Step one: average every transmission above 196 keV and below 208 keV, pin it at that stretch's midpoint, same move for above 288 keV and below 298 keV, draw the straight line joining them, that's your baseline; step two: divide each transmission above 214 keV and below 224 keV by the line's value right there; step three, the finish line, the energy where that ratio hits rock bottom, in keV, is 215.0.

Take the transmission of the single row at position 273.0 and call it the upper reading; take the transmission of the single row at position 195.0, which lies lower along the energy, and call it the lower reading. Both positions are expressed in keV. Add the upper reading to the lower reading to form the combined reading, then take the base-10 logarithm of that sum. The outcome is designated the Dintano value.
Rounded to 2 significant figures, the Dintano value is 0.47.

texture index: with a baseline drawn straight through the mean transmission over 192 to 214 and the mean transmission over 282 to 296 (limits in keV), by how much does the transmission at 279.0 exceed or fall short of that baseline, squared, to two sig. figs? 0.0057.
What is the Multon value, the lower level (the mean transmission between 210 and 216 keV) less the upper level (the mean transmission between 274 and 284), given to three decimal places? -0.126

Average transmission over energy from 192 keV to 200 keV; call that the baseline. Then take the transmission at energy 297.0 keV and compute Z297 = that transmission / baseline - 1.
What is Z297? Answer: 0.039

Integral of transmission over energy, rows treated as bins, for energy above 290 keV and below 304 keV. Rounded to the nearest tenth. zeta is 22.4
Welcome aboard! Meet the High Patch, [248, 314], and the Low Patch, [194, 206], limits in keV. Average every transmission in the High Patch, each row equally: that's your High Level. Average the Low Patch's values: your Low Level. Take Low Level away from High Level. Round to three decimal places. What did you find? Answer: 0.127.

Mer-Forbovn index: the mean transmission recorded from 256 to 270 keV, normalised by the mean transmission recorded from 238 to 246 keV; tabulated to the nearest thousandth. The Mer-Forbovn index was 1.050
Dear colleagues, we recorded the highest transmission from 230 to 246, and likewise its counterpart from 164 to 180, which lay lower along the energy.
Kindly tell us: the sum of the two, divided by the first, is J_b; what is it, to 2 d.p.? 1.95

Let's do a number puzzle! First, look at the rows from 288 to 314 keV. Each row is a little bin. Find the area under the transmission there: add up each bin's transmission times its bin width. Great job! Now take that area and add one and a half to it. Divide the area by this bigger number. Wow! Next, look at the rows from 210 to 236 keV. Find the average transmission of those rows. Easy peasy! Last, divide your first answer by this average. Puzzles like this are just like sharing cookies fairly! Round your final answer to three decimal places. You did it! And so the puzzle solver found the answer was 0.641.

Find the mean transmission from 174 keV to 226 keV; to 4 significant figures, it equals 1.460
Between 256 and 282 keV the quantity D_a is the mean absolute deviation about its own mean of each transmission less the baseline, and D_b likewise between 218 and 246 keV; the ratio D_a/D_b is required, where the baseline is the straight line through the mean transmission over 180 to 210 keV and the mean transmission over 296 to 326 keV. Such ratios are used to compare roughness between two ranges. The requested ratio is 1.1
